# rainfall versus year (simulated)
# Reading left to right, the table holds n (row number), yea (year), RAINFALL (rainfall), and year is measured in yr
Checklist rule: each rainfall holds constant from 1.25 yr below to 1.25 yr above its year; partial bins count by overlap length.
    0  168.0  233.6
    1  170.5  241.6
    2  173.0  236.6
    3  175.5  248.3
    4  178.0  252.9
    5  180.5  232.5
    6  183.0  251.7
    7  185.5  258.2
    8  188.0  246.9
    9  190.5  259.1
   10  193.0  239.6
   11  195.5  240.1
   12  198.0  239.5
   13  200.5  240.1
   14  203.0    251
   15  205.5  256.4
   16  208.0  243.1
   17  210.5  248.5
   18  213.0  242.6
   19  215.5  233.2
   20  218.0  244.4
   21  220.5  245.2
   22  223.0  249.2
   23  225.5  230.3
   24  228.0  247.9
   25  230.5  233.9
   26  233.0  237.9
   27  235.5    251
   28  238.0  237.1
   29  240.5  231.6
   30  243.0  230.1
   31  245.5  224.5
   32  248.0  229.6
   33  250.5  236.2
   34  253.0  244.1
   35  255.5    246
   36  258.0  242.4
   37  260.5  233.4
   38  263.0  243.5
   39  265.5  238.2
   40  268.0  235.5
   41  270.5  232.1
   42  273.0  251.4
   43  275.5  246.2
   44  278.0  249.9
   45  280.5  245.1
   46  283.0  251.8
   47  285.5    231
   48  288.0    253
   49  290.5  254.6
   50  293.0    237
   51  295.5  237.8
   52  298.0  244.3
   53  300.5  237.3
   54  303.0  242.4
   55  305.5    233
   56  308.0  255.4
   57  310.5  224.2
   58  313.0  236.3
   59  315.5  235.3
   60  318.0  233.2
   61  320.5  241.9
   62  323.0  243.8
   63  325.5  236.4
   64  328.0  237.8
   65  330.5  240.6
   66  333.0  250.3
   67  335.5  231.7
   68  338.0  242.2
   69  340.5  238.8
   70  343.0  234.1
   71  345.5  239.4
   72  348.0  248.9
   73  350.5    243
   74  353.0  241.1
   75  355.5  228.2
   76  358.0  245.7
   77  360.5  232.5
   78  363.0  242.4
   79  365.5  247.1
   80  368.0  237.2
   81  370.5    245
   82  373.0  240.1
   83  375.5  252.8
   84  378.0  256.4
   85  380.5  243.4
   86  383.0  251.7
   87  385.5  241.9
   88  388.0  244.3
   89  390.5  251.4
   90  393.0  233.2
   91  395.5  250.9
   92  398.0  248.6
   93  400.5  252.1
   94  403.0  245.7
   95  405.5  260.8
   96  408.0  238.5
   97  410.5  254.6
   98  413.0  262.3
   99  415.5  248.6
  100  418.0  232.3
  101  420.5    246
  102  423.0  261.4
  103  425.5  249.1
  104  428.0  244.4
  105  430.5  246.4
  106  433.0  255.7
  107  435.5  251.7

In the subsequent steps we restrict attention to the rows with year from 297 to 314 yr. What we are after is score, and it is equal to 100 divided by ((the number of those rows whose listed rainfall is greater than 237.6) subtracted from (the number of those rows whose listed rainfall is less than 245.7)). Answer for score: 33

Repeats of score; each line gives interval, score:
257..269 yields 50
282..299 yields -100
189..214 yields -25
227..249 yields 25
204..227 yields -100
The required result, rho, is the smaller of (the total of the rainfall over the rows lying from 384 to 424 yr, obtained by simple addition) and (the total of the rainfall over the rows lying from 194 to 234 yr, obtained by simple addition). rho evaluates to 3883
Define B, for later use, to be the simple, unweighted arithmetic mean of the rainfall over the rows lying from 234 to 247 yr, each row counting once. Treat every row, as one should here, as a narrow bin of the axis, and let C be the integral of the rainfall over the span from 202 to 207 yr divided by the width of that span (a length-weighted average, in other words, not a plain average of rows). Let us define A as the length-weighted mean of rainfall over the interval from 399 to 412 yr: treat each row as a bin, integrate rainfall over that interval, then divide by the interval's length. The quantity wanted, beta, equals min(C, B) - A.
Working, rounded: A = 251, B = 235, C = 253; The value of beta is -16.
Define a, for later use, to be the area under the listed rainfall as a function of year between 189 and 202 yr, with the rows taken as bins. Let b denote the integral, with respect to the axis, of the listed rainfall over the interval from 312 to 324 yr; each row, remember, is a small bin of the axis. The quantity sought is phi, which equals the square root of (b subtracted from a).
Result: 18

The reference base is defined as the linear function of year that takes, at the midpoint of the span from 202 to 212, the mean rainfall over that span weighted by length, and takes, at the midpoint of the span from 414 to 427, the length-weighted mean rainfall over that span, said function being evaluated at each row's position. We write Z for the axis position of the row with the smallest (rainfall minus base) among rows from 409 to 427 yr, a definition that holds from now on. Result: 418.0 yr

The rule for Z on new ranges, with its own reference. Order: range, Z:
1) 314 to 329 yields 318.0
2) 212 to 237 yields 225.5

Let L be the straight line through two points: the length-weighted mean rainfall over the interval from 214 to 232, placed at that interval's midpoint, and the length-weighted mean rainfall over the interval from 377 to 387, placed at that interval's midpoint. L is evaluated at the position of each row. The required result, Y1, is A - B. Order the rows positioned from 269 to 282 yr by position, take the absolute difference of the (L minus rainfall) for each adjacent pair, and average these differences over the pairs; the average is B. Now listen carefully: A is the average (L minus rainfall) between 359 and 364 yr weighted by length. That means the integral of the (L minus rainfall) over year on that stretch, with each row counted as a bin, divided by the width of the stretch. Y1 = 1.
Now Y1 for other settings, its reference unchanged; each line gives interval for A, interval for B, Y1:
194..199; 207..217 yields -7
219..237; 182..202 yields -9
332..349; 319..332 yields 2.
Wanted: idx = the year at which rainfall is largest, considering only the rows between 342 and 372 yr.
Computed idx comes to 348.0 yr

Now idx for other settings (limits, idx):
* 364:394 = 378.0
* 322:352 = 333.0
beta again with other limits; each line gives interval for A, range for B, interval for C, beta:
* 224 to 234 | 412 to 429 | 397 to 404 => 11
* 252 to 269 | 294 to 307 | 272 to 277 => -2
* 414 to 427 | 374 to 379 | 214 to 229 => -6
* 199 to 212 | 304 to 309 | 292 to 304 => -8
